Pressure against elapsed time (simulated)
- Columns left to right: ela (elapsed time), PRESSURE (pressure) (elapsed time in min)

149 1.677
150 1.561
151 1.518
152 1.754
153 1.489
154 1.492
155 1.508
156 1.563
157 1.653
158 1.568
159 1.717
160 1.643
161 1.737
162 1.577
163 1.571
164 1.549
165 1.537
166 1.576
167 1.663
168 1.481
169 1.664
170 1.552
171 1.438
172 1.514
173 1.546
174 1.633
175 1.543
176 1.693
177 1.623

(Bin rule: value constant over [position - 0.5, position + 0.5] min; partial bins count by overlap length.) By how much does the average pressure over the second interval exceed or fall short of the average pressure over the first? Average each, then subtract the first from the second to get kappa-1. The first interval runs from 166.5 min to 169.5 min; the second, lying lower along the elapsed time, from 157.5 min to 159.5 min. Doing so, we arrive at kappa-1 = 0.04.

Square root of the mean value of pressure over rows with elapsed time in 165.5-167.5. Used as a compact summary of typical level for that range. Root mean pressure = 1.27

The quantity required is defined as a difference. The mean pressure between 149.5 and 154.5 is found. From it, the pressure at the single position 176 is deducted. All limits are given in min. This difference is -0.130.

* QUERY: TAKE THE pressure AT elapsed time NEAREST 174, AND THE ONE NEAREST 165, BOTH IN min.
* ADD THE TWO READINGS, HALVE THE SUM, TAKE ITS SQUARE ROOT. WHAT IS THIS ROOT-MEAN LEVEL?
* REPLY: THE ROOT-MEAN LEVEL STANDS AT 1.26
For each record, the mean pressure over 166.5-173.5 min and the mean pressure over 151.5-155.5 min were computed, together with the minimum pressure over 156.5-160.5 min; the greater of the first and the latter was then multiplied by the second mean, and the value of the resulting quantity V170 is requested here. 2.45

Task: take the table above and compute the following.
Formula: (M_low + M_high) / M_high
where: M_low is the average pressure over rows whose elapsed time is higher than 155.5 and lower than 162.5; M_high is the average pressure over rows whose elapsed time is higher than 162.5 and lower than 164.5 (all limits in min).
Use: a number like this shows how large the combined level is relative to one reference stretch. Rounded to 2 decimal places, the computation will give 2.05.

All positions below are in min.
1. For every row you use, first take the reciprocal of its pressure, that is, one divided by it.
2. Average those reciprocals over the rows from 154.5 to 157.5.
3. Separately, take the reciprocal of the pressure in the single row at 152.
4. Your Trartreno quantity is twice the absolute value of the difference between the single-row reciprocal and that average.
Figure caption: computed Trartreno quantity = 0.13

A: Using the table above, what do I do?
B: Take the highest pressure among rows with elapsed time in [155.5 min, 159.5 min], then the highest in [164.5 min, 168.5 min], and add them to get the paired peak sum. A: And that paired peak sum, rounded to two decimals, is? 3.38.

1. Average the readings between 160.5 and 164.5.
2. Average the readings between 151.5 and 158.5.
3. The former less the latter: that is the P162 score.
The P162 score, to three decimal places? 0.033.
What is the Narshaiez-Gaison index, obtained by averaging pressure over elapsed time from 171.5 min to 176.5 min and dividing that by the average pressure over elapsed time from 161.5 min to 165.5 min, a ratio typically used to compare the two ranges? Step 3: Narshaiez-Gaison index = 1.02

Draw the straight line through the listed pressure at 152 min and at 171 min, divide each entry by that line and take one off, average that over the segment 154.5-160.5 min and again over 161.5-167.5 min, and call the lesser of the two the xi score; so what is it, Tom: -0.03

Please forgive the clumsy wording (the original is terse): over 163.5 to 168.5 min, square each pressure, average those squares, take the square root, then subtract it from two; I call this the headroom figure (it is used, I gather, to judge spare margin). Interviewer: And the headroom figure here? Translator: 0.438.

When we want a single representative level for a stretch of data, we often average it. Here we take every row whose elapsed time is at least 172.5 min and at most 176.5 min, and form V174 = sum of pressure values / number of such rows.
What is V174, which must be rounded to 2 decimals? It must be 1.60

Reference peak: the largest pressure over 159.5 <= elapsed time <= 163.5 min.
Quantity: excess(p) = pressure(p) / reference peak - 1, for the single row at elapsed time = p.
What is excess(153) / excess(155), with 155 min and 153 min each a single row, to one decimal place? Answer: 1.1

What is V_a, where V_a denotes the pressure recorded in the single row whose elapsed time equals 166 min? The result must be 1.576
